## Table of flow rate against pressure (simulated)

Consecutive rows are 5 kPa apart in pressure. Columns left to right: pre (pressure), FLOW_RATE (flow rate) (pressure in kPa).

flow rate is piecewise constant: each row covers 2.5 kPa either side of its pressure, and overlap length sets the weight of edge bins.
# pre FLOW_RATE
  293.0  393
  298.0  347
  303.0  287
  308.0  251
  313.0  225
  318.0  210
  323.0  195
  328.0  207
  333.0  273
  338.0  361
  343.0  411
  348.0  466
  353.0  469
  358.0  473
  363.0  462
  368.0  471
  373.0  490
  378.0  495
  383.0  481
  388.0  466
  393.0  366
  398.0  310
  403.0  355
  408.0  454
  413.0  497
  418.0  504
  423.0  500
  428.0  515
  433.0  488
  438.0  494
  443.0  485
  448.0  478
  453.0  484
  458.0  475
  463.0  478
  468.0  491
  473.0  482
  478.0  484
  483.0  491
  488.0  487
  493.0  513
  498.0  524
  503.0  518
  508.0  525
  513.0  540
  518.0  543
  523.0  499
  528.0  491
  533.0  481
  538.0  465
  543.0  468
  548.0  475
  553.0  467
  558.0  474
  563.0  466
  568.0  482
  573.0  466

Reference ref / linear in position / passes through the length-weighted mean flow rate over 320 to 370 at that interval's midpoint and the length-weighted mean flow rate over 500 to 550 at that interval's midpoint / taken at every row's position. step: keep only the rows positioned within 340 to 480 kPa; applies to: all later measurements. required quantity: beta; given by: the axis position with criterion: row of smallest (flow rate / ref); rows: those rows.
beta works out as 398.0 kPa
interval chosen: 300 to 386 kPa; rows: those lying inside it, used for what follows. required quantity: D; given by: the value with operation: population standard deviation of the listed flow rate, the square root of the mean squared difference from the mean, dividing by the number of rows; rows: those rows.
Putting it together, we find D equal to 115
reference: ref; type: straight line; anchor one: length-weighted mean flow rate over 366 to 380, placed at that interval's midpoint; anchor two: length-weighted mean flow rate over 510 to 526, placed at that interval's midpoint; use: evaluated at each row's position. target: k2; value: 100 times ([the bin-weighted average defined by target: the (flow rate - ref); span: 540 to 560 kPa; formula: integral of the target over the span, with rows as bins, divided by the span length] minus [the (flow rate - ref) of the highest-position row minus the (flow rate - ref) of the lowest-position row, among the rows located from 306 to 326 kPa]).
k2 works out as -411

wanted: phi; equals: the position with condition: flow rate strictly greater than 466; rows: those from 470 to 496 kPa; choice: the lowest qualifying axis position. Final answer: 473.0 kPa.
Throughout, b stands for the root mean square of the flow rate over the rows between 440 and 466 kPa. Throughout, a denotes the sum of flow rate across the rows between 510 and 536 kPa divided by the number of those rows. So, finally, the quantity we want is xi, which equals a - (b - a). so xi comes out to 542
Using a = 511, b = 480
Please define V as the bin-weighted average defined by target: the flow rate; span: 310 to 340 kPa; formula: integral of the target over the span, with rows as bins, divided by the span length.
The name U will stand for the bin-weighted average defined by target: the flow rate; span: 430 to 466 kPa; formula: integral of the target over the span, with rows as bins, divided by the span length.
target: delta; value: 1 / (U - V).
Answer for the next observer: 0.004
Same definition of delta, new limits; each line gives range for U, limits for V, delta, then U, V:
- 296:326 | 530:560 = -0.005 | 250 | 472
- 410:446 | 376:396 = 0.020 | 497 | 447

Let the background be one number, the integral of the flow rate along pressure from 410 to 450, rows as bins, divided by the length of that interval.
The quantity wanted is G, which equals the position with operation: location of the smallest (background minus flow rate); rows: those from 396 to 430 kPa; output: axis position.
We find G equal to 428.0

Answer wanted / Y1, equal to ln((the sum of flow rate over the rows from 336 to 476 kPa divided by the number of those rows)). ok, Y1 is 6.13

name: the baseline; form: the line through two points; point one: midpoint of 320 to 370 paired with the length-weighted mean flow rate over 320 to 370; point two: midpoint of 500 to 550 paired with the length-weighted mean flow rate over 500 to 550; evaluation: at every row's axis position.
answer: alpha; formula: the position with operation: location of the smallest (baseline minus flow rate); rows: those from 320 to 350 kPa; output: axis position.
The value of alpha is 348.0 kPa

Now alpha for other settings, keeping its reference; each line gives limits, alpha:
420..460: 428.0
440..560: 513.0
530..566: 533.0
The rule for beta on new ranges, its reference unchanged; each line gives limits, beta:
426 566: 563.0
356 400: 398.0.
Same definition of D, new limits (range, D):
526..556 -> 9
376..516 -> 51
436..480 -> 6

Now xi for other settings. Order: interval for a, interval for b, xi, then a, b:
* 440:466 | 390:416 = 558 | 480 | 402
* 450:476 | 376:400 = 534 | 482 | 430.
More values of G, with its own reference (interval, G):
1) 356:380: 378.0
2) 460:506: 498.0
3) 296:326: 298.0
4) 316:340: 338.0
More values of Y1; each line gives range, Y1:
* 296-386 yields 5.90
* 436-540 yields 6.21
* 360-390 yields 6.17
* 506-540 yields 6.23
